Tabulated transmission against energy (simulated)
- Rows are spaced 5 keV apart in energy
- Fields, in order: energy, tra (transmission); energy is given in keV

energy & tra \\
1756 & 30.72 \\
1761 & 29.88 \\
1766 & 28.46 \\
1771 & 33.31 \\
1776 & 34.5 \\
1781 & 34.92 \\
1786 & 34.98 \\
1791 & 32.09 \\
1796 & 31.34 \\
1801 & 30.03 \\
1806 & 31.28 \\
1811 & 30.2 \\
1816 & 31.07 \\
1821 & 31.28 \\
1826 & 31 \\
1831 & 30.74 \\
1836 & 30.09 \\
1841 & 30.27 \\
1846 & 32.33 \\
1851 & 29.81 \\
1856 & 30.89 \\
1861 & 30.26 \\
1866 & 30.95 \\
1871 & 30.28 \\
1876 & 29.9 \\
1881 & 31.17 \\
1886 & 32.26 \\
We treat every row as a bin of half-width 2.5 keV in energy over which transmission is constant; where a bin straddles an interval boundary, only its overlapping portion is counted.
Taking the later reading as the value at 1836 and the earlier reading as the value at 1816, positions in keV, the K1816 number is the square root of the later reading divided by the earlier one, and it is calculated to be 0.98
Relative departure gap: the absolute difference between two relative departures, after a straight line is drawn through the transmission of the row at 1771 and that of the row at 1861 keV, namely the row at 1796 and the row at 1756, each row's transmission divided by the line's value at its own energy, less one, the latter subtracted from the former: 0.057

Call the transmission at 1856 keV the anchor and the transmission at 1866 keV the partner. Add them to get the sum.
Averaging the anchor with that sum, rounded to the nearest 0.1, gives 46.4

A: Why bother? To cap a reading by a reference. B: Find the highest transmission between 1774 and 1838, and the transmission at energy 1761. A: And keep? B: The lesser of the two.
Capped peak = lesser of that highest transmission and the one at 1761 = 29.88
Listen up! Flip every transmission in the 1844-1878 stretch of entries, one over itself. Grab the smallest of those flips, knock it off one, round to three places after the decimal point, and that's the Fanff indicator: 0.969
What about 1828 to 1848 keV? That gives 0.969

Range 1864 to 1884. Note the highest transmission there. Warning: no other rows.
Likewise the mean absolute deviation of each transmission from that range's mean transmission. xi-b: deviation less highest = -30.7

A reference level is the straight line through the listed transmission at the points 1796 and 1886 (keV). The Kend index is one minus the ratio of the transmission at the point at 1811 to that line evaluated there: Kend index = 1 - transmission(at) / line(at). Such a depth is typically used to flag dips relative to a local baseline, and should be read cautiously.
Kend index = 0.041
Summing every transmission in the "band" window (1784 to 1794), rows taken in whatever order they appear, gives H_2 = 67.1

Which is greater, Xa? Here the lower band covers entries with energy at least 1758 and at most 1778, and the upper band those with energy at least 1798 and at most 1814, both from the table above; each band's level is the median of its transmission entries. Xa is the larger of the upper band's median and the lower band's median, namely 31.6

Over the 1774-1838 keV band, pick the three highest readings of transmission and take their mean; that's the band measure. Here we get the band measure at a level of 35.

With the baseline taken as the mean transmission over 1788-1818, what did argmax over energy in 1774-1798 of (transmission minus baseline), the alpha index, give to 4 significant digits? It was 1786 keV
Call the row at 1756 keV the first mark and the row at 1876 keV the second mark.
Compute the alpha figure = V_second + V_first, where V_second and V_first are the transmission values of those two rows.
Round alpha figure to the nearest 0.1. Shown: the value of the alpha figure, 60.6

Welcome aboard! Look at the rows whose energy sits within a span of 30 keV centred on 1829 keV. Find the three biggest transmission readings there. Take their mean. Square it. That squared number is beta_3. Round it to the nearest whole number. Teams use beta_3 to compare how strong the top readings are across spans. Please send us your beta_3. 968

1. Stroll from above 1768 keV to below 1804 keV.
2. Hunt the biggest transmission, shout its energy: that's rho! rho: 1786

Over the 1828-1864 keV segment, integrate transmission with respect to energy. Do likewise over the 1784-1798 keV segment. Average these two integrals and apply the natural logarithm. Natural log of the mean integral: 6.66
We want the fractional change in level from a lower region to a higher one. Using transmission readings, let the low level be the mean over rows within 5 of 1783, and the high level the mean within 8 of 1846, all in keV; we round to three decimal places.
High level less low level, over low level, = -0.119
